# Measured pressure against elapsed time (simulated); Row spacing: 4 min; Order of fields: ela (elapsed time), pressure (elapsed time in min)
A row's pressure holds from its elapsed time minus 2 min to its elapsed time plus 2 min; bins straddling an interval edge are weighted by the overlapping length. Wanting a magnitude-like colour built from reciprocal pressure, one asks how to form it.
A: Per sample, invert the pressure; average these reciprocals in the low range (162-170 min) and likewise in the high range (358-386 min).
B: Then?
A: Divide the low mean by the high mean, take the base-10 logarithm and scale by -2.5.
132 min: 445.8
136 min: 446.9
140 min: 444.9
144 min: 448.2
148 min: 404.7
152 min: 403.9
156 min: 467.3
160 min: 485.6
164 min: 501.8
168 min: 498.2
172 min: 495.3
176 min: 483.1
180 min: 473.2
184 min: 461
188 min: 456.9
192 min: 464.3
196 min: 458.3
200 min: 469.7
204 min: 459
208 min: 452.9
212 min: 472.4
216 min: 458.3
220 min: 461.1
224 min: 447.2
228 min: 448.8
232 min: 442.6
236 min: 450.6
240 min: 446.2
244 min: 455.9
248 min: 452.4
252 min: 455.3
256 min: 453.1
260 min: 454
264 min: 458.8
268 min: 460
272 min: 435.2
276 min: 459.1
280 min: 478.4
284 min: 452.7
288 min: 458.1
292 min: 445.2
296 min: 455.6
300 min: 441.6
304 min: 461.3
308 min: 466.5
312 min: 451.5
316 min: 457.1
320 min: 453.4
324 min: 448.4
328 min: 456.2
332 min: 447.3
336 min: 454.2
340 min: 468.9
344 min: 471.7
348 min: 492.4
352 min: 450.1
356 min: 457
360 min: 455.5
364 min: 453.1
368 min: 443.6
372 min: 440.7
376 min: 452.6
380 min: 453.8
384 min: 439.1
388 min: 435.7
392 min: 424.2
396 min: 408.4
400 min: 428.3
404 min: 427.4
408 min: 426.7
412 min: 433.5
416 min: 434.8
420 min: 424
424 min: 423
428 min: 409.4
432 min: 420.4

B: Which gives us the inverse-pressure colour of 0.12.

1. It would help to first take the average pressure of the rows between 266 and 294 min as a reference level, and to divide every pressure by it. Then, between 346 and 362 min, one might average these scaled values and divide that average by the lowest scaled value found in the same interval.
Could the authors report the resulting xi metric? 1.03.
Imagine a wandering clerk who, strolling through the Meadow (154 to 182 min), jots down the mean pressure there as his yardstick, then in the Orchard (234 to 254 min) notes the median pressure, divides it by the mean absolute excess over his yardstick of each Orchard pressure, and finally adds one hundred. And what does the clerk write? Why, 113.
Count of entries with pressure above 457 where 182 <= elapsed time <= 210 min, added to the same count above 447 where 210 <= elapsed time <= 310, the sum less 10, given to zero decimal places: 15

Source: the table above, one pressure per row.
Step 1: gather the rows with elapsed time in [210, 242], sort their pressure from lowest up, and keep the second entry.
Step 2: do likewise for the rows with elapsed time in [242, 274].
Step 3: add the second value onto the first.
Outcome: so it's 899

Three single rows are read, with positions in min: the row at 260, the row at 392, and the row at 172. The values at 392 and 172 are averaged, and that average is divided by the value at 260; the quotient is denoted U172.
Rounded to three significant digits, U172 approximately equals 1.01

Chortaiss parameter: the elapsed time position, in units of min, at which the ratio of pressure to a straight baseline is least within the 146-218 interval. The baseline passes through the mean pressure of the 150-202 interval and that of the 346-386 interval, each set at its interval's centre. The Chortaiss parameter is 152 min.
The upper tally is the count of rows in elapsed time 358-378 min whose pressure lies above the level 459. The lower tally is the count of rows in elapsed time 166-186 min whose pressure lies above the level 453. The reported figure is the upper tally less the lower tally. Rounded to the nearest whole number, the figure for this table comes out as -5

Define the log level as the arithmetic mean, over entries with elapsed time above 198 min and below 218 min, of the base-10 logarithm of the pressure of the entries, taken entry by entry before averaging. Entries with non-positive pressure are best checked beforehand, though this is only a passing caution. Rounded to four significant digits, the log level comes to 2.665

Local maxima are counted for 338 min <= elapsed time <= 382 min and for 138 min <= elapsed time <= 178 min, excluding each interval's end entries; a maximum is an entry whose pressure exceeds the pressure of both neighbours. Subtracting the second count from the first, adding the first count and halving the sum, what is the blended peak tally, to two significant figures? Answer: 1.0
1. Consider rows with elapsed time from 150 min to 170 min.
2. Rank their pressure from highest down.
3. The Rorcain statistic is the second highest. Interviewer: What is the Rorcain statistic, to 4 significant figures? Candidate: 498.2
